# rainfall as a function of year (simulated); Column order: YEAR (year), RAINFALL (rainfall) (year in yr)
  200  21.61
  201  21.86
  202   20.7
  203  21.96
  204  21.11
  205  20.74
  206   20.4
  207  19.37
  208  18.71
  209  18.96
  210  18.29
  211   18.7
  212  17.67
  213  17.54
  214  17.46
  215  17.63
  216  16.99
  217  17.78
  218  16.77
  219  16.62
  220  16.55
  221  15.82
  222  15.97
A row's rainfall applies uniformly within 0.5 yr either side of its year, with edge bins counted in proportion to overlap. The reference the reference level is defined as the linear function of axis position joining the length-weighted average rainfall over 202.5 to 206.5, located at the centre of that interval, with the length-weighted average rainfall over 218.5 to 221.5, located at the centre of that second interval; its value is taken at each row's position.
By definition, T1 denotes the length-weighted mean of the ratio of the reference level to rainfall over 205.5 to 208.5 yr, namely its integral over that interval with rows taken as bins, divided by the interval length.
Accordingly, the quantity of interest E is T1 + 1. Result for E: 2.04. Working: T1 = 1.04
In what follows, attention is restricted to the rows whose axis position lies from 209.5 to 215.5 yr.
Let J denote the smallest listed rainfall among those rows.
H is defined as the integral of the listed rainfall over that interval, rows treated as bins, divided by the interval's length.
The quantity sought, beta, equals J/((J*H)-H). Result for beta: 0.059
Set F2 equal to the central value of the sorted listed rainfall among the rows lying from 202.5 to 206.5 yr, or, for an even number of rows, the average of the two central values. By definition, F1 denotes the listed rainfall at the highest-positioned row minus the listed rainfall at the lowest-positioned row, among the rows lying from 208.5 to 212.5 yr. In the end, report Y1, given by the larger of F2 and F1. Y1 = 20.9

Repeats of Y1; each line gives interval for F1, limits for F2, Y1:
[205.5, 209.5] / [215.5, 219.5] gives 16.9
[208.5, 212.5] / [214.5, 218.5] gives 17.3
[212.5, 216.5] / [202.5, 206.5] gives 20.9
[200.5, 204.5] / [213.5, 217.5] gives 17.5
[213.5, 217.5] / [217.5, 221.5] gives 16.6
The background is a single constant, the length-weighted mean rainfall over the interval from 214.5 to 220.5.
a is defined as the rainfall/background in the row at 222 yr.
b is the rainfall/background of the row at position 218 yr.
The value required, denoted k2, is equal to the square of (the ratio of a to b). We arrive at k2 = 0.9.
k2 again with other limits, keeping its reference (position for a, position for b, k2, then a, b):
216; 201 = 0.6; 1.00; 1.28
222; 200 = 0.5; 0.94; 1.27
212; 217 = 1.0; 1.04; 1.04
